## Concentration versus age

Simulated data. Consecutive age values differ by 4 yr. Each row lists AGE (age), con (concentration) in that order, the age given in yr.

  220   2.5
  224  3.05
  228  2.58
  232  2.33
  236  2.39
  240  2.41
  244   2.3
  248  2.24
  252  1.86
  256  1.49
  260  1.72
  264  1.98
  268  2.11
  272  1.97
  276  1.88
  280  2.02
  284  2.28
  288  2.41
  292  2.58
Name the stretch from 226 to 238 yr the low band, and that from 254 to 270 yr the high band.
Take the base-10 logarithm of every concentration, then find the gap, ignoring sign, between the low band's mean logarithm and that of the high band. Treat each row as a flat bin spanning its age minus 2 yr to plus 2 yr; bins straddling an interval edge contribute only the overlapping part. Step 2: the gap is 0.13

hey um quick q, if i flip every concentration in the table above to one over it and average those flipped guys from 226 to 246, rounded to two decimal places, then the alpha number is 0.42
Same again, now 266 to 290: 0.48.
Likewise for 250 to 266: 0.57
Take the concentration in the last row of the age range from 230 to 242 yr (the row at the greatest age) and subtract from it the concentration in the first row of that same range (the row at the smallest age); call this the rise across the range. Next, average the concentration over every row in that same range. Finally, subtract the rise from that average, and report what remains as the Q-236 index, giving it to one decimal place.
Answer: 2.3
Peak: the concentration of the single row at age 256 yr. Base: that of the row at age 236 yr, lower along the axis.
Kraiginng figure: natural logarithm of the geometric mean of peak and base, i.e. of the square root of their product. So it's 0.64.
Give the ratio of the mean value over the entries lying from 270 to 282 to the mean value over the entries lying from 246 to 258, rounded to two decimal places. 1.05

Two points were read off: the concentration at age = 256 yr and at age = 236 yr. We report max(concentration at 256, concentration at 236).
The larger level 2.4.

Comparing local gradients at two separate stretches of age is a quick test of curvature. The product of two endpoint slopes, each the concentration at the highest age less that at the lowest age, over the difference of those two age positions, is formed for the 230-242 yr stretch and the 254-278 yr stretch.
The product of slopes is 0.0002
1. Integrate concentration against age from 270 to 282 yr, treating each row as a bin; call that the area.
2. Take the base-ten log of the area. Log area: 1.37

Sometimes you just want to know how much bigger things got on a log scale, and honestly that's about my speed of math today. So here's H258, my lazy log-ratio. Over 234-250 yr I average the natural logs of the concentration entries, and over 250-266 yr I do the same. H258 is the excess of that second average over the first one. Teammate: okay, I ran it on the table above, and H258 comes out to -0.29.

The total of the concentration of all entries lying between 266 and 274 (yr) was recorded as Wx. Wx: 4.08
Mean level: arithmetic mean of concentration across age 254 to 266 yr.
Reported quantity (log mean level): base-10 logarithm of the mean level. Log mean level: 0.24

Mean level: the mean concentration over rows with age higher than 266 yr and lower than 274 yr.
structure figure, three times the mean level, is 6.1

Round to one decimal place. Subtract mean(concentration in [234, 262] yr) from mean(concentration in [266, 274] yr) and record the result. 0.0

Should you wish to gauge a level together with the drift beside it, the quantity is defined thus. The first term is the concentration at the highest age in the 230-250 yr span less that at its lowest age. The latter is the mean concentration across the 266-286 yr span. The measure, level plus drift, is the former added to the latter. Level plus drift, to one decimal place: 2.0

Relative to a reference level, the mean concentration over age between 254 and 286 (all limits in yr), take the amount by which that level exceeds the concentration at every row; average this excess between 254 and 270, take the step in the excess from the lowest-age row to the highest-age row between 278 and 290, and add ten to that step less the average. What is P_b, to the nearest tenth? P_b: 9.5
